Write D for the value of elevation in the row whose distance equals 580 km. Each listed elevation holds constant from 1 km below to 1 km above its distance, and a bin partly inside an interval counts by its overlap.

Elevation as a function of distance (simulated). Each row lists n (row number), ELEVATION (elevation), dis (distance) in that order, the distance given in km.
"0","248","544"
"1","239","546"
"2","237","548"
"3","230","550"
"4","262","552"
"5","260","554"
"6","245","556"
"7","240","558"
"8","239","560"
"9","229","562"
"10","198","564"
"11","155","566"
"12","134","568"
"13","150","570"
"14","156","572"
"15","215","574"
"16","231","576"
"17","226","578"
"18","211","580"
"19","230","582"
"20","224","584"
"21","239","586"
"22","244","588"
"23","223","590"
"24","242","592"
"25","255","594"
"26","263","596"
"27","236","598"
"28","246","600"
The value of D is 211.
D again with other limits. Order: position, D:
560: 239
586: 239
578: 226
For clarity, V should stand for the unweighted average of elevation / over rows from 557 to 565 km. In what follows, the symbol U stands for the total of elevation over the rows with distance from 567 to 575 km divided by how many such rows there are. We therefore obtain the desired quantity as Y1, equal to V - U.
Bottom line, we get 63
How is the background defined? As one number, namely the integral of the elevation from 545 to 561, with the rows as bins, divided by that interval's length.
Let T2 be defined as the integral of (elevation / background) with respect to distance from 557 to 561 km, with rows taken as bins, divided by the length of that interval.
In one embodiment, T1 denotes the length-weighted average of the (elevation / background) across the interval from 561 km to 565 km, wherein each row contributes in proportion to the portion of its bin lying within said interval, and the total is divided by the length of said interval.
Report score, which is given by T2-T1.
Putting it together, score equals 0.11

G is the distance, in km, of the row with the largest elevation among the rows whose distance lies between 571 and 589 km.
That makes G 588 km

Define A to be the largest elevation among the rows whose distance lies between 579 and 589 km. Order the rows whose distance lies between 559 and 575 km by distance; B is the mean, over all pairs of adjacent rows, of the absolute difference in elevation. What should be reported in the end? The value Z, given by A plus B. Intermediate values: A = 244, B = 26.6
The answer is 271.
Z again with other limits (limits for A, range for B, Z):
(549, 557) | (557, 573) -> 280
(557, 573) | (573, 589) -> 252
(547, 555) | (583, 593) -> 277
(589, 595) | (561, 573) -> 278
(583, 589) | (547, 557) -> 258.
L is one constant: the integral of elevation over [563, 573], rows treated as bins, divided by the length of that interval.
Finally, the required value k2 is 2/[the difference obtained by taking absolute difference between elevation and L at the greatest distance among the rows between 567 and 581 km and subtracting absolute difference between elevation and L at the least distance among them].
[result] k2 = 0.1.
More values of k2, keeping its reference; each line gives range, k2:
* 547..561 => 1.0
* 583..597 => 0.1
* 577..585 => -1.0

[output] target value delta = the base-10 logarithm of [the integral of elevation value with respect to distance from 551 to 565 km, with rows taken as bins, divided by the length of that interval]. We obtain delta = 2.38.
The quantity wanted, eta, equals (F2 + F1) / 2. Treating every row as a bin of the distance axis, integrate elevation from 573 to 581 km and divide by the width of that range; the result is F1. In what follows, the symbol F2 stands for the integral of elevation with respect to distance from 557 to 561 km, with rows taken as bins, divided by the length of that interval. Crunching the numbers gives 230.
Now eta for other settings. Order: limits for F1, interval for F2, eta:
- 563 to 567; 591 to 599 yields 213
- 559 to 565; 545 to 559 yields 233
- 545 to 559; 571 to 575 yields 215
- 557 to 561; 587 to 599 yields 242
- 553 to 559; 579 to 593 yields 239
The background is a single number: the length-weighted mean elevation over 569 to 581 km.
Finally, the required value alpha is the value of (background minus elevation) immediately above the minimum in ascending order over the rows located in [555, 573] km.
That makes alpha -42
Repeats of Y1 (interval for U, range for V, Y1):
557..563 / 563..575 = -68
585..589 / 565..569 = -97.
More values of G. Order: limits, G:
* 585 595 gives 594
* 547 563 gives 552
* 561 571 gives 562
